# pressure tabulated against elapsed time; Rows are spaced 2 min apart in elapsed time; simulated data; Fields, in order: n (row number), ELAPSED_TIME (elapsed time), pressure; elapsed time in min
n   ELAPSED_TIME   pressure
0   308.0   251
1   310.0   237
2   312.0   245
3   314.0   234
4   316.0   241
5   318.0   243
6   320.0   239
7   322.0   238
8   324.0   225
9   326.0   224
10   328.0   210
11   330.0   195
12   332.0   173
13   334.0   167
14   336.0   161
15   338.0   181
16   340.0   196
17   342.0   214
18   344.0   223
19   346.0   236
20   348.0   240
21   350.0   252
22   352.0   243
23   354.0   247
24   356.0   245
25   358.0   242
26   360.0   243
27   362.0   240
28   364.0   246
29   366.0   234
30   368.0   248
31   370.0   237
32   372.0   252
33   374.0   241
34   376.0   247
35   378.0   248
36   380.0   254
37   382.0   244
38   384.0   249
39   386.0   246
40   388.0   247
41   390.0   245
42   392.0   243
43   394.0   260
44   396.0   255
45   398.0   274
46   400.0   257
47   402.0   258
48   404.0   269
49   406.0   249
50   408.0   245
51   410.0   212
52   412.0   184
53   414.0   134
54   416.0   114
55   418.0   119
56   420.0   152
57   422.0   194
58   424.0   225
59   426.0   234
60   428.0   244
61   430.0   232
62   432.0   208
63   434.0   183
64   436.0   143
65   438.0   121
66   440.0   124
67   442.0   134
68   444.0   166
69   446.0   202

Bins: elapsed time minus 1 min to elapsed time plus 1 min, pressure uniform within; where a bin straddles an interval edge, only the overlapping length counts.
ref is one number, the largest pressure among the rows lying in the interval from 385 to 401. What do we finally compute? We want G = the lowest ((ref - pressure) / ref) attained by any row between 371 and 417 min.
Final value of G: 0.00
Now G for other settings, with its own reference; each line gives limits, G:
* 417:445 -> 0.11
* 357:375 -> 0.08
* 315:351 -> 0.08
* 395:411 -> 0.00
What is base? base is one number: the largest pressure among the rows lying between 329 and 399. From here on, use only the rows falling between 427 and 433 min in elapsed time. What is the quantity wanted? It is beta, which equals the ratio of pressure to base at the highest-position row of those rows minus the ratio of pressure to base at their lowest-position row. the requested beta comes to -0.13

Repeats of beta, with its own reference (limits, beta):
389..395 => 0.05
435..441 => -0.07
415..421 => 0.14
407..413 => -0.22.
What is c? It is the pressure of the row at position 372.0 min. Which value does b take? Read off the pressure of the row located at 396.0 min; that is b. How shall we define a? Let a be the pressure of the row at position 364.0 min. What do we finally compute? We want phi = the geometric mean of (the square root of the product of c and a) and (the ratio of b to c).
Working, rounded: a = 246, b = 255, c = 252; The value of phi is 15.9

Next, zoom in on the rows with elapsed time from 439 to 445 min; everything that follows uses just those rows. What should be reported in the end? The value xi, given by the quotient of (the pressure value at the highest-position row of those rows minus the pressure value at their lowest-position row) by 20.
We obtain 2.1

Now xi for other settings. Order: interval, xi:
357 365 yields 0.2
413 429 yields 5.5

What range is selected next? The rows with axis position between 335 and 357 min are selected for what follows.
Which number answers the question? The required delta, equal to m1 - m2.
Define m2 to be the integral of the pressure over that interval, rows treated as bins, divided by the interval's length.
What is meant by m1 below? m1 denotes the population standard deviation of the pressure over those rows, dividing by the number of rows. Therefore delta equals -193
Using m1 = 29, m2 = 222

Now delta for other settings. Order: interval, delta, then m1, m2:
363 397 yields -241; 6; 247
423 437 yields -177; 33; 210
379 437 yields -174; 46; 220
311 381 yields -203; 25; 229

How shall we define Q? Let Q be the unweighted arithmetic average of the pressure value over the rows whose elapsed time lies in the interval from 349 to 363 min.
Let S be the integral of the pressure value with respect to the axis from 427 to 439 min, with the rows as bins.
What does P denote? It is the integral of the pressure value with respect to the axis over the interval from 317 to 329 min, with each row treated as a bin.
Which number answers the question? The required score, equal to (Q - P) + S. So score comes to -251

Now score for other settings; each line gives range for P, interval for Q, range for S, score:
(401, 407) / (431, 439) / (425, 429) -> -432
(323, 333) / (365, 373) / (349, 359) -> 647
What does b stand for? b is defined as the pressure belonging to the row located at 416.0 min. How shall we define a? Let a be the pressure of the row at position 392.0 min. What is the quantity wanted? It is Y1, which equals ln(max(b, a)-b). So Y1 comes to 4.9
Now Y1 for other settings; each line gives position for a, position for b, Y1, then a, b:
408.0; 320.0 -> 1.8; 245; 239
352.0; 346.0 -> 1.9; 243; 236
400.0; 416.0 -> 5.0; 257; 114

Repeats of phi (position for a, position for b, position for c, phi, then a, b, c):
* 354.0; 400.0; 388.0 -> 16.0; 247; 257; 247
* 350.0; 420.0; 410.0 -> 12.9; 252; 152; 212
